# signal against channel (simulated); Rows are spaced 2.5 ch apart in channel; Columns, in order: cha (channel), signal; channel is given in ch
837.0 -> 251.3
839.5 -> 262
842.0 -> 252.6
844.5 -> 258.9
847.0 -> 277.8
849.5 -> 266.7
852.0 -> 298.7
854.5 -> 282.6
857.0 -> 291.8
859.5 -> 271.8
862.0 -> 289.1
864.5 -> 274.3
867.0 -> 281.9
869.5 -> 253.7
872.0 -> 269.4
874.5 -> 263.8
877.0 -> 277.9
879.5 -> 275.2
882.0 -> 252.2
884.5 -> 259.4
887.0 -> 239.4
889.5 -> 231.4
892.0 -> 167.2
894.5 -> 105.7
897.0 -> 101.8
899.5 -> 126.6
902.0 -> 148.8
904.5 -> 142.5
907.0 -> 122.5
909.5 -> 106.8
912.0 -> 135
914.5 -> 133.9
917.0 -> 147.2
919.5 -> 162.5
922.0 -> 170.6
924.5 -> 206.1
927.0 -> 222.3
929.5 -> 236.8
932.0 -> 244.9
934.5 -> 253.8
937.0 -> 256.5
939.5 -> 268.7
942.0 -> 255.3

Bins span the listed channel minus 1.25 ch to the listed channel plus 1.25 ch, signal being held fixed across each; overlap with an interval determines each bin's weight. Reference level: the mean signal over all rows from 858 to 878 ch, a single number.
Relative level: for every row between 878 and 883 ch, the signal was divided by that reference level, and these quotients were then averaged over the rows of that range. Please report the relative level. 1.0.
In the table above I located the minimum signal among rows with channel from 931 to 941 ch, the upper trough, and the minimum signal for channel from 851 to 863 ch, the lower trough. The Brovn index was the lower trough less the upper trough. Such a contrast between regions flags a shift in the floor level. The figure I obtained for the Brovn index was 27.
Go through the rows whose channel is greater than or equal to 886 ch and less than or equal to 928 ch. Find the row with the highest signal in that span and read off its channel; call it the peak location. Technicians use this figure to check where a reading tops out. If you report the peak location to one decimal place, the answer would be 887.0 ch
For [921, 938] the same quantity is 937.0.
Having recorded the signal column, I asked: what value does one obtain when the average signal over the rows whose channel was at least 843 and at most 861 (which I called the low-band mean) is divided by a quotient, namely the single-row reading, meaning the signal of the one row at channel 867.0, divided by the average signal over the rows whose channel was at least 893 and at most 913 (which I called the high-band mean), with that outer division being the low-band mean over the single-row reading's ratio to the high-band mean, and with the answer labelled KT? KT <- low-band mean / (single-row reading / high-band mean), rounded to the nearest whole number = 122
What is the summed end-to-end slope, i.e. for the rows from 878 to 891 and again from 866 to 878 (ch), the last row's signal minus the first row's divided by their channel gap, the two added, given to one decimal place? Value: -4.8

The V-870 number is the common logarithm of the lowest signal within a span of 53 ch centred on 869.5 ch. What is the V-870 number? 2.0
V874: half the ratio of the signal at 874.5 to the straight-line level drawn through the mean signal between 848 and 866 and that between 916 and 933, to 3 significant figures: 0.506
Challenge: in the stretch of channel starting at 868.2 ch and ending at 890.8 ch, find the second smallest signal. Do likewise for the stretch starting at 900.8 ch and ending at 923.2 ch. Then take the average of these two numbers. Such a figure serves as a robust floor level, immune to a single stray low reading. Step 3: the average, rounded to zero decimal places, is 181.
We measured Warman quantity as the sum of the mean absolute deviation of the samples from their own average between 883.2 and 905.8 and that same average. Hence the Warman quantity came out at 219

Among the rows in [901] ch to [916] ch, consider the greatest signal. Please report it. 148.8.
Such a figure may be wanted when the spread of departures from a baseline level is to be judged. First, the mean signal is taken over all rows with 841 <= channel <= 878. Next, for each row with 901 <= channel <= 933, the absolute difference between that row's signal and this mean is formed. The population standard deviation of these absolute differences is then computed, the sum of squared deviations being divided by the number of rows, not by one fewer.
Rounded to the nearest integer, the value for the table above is 44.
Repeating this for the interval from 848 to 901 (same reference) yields 55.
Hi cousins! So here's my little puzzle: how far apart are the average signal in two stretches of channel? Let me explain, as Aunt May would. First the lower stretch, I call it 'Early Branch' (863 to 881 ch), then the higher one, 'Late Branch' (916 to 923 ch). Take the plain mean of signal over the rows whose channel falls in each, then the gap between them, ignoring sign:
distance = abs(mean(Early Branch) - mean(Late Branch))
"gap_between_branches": 111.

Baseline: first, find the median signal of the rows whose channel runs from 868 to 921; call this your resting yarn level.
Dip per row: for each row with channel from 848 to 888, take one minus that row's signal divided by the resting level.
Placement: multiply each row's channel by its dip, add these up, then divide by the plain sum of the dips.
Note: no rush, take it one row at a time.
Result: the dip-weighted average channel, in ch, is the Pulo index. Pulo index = 867.2 ch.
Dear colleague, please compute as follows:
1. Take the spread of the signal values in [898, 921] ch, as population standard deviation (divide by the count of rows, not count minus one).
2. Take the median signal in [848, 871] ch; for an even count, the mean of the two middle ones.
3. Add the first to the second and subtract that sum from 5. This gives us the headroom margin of -292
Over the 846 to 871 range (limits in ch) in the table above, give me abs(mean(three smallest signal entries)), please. 264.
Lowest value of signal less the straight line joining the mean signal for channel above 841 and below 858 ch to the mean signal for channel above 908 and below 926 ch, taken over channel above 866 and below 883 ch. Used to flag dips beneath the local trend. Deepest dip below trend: 15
